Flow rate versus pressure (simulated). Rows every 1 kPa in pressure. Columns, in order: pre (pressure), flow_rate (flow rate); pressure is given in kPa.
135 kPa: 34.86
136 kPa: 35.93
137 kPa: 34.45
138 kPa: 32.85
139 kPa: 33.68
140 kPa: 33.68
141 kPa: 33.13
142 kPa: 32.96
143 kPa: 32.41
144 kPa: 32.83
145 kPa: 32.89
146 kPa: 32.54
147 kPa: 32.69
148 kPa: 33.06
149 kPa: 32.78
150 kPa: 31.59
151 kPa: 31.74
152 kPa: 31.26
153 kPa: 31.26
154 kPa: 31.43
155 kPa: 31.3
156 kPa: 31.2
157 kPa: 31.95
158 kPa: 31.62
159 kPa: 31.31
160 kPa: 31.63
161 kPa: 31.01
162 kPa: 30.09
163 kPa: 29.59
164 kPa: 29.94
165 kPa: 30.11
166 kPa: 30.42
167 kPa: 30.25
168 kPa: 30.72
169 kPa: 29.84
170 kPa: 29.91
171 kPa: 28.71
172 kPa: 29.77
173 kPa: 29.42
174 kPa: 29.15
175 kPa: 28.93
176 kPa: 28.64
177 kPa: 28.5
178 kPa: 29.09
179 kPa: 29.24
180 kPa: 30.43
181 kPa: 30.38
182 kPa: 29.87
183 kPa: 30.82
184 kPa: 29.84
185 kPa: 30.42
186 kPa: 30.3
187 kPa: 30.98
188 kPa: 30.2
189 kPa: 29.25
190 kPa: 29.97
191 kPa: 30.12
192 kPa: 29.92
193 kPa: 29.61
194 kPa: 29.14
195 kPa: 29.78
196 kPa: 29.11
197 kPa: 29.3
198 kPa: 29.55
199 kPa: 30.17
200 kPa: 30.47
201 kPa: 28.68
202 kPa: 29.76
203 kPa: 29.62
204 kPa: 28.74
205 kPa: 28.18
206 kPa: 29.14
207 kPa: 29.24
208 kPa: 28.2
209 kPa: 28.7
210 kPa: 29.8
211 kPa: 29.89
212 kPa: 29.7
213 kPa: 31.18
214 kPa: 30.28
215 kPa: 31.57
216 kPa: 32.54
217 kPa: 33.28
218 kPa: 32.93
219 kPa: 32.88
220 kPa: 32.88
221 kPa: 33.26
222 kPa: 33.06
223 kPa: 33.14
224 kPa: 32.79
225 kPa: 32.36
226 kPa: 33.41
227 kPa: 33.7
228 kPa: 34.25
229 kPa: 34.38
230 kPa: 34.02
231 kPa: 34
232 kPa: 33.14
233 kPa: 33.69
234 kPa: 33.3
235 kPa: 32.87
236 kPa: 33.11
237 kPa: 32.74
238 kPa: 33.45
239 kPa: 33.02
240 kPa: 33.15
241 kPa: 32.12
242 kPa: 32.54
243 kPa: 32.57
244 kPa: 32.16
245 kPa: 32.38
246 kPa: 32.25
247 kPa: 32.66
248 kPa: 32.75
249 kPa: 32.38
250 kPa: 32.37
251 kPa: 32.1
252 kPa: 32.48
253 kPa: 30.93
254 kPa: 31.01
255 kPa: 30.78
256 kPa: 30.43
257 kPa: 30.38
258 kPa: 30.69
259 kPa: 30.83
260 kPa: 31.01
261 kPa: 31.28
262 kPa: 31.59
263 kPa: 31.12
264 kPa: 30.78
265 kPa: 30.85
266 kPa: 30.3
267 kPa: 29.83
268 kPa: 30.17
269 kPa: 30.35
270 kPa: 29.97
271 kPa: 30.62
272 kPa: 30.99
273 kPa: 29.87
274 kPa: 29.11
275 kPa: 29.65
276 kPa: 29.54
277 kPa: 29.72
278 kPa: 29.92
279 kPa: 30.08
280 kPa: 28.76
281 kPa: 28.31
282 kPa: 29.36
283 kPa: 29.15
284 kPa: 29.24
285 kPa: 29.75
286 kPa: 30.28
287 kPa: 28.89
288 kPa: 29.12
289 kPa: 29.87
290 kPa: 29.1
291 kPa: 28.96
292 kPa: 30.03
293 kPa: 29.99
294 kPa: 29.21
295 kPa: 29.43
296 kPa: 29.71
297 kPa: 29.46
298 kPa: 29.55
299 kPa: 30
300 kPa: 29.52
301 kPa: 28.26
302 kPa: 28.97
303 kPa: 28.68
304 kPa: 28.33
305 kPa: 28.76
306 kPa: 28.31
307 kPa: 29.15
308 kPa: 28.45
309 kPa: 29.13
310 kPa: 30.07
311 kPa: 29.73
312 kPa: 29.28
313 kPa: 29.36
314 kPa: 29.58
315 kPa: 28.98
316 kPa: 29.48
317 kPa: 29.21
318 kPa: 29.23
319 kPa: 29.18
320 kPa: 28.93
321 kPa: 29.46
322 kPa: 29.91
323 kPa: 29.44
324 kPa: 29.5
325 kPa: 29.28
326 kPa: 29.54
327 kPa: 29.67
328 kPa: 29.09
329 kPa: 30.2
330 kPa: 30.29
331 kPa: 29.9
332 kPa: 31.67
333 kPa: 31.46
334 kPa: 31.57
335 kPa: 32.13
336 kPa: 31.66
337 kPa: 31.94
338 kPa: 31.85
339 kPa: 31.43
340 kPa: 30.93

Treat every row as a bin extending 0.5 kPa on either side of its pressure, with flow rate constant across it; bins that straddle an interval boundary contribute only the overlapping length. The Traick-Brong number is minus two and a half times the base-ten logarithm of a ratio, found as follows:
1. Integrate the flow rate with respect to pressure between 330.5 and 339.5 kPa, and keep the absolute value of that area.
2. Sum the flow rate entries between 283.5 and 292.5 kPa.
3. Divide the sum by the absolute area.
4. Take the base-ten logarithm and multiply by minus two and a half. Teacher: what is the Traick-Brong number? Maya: 0.07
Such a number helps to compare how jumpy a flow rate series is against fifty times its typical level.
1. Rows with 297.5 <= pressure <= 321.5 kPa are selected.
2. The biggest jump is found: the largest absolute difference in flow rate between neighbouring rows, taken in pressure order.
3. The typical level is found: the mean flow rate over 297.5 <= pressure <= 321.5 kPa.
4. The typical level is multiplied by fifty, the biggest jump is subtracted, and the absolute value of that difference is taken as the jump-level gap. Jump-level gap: 1456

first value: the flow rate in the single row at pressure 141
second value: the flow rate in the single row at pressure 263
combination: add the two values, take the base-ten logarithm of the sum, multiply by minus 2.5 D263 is -4.52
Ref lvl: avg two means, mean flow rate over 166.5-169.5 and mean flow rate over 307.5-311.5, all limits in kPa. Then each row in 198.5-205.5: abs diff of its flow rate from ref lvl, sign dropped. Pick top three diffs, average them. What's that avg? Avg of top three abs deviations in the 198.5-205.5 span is 1.27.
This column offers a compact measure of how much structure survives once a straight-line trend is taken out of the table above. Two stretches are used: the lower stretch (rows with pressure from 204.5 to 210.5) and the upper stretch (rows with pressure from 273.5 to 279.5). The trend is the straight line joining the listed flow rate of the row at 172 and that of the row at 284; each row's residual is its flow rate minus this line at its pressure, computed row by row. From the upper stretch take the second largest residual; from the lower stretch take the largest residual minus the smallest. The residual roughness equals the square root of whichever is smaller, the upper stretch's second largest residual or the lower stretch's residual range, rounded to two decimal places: 0.81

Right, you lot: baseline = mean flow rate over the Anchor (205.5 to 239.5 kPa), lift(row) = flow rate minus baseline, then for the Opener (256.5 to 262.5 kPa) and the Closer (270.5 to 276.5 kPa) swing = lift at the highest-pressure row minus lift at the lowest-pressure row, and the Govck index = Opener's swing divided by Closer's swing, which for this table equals -1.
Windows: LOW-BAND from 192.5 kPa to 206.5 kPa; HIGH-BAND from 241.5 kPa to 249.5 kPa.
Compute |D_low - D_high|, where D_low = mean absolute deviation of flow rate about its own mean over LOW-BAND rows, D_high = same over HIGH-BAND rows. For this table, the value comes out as 0.31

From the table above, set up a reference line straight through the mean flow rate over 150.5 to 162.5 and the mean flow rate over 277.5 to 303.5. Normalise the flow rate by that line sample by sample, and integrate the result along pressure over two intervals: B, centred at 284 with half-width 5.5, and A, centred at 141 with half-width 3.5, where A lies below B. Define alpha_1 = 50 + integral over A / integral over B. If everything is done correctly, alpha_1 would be 50.7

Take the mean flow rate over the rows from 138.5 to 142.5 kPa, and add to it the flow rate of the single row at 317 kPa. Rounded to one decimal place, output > 62.6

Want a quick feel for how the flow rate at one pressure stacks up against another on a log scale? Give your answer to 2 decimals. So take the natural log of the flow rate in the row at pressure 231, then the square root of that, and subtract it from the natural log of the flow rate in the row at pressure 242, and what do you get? 1.60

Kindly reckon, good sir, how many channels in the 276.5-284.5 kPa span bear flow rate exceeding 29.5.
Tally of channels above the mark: 3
